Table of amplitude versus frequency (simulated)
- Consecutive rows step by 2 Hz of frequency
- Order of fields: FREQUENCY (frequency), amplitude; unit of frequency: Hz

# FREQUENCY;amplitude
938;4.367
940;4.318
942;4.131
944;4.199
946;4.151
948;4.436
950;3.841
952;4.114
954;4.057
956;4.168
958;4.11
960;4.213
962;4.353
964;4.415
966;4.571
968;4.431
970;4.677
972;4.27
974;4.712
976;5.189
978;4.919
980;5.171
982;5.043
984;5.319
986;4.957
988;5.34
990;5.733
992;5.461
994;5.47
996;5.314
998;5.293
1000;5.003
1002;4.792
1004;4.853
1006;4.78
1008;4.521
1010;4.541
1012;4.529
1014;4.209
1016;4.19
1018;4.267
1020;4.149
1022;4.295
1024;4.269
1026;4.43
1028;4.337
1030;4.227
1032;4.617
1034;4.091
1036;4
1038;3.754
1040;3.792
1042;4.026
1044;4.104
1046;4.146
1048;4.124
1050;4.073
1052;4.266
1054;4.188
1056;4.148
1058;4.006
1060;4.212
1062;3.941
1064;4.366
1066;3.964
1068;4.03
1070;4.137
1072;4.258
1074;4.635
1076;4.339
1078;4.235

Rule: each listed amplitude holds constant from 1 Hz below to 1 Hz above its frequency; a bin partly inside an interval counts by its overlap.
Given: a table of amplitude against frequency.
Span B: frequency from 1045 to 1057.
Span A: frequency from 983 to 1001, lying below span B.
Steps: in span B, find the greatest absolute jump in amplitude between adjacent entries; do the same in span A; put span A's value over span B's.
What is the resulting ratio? 2.0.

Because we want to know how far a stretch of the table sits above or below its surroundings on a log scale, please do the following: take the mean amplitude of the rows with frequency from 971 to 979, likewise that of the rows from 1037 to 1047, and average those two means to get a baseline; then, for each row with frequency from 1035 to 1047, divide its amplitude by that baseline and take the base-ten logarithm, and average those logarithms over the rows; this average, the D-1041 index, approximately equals -0.042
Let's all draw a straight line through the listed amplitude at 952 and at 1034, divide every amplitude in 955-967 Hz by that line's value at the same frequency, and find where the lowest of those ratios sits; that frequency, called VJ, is 958 Hz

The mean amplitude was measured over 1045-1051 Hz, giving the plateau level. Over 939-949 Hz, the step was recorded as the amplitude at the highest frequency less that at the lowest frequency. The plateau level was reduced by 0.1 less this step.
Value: 4.1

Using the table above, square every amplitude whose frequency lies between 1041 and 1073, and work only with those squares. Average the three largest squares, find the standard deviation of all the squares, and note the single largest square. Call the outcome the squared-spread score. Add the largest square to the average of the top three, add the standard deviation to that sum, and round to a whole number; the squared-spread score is 38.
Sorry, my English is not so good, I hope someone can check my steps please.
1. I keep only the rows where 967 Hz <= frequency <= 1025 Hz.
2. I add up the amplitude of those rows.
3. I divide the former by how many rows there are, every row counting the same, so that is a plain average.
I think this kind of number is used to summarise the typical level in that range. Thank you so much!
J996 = 4.82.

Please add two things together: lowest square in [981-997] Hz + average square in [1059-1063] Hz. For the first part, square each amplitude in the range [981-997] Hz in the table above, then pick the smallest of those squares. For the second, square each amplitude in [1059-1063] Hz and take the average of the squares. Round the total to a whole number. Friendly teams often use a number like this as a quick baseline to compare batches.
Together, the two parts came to 41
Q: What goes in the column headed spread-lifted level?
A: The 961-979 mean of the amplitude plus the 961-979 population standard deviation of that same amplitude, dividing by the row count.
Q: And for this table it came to 4.9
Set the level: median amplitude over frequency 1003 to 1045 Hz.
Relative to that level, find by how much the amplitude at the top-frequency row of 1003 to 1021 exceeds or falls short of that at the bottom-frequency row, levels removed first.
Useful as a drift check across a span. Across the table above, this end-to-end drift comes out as -0.7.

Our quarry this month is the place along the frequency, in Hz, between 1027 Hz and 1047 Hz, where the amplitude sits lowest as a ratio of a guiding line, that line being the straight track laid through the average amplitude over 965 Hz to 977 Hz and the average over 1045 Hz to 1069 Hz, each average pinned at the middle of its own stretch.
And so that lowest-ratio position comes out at 1038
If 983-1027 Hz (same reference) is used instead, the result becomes 1020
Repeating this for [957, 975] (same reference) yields 958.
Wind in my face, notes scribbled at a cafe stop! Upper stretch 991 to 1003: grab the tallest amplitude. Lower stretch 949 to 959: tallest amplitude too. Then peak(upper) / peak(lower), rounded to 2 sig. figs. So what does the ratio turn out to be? 1.3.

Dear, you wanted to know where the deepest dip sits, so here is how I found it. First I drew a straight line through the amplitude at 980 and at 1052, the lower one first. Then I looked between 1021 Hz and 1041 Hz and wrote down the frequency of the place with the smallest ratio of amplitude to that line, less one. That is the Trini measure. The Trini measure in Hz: 1038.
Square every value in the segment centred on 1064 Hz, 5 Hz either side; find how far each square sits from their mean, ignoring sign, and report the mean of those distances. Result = 1.2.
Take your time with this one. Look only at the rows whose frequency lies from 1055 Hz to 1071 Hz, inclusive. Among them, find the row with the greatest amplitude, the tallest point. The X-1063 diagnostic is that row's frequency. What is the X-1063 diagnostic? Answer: 1064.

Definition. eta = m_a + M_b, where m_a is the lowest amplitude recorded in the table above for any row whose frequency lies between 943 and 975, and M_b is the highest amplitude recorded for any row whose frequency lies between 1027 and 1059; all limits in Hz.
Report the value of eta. 8.46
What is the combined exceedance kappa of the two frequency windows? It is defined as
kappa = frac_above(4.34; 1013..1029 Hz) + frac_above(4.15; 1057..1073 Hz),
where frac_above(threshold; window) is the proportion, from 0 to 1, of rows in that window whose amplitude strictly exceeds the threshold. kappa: 0.50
